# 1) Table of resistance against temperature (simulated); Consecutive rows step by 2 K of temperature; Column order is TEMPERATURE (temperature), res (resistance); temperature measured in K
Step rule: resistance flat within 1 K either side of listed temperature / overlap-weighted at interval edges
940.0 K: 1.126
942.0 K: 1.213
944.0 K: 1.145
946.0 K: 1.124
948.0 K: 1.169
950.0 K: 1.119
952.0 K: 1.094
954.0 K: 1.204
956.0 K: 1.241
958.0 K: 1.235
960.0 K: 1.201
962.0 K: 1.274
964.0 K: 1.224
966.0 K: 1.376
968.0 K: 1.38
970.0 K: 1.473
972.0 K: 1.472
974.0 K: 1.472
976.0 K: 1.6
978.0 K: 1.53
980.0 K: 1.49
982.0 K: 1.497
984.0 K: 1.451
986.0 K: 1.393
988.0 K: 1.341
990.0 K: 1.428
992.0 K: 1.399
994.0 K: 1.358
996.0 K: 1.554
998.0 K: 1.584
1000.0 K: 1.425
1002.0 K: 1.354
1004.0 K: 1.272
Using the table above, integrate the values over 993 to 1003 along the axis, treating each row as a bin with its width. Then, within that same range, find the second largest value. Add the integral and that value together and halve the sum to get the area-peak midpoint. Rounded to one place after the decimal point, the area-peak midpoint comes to 8.1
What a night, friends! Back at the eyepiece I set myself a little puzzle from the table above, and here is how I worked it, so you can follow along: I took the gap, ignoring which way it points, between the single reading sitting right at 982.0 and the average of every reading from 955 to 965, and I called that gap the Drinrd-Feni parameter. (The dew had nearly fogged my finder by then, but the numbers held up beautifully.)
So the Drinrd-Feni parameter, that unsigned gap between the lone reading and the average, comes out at 0.262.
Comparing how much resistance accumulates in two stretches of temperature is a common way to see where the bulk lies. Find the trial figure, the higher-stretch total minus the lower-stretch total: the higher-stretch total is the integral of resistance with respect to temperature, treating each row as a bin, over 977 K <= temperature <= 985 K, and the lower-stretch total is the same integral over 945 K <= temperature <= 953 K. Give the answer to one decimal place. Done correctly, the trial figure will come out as 2.9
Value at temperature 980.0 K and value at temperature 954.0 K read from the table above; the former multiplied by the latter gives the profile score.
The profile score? 1.8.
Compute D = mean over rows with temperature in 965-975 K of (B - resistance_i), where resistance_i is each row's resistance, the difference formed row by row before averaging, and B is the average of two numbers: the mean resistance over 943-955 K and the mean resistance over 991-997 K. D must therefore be -0.14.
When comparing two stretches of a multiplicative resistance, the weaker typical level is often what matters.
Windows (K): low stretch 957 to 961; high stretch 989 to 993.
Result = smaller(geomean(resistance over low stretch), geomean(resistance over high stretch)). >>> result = 1.22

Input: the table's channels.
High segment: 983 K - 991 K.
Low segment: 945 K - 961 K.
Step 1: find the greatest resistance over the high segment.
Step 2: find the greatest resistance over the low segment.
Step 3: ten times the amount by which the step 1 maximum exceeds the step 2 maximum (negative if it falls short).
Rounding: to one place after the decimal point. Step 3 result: 2.1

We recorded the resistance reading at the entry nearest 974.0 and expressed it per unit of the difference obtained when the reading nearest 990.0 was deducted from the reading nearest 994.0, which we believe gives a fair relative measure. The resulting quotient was -21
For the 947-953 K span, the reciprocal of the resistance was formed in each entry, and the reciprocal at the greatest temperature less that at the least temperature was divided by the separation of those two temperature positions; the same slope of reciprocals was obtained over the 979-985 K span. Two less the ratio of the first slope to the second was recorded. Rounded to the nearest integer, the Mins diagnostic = -1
